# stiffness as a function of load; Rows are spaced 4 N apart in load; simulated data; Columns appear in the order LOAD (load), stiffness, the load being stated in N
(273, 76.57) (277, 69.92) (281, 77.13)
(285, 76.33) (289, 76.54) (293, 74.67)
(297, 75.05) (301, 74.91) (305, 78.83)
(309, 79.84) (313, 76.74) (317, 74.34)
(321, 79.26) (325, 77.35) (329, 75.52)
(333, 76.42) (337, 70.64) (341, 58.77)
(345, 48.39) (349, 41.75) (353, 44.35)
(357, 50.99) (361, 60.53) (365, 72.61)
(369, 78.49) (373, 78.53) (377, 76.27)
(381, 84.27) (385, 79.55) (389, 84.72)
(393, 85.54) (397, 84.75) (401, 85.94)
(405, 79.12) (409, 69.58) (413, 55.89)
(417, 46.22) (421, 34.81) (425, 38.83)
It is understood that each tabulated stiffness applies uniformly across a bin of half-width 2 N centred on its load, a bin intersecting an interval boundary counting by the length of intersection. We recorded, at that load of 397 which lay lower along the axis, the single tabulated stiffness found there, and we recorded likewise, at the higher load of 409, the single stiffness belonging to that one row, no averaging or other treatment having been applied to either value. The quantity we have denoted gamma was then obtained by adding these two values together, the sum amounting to 154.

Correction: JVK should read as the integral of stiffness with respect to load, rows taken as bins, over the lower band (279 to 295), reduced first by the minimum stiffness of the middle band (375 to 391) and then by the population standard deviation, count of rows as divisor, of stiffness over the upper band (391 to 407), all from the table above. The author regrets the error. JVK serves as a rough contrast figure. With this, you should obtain 1140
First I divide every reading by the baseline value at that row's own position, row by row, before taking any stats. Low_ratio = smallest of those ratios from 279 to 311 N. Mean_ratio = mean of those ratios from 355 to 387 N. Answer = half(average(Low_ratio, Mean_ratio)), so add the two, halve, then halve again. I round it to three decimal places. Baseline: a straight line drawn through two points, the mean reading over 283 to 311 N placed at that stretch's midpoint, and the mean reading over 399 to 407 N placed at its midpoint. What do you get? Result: 0.469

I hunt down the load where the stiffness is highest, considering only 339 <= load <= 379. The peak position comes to 373 N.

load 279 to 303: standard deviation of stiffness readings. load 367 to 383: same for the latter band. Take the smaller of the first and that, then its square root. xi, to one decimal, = 1.0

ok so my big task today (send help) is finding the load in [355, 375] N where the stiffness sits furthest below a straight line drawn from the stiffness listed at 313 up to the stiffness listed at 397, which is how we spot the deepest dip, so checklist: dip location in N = 357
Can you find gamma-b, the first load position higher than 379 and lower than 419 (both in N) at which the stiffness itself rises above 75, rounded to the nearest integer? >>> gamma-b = 381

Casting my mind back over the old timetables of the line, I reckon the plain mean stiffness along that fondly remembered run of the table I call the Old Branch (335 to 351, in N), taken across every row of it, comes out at 54.9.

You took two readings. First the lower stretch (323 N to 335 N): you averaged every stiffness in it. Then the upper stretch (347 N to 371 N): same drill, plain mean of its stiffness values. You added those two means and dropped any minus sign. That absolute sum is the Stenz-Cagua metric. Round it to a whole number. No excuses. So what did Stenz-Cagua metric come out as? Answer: 135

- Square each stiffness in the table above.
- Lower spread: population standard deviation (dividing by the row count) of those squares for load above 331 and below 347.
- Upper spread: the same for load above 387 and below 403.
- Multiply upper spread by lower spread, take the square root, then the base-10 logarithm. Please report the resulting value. 2.54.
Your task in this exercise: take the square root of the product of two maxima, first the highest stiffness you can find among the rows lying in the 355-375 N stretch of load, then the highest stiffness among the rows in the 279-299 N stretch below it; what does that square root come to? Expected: 78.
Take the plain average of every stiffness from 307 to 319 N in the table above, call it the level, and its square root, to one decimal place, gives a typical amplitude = 8.8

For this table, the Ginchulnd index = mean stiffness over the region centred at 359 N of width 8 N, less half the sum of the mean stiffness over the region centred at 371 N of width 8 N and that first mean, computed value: -11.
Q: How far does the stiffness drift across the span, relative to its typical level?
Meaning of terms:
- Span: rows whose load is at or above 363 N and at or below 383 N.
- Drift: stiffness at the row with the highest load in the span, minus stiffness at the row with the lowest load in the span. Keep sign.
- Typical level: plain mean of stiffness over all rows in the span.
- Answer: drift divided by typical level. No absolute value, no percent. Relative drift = 0.15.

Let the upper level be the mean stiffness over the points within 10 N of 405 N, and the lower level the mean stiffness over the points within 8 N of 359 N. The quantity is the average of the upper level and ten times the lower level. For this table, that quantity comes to 323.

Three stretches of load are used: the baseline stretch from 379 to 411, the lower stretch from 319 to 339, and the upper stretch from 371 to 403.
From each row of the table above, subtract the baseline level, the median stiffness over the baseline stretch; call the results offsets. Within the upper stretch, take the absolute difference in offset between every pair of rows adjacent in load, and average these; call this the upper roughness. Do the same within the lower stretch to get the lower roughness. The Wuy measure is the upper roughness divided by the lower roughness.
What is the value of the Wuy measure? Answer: 1.3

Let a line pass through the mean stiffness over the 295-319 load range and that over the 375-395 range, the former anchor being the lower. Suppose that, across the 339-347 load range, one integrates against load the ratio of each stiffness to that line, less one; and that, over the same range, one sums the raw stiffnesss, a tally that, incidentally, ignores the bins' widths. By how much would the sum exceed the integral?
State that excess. 110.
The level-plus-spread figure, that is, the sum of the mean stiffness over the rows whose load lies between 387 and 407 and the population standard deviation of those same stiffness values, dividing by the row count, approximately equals 87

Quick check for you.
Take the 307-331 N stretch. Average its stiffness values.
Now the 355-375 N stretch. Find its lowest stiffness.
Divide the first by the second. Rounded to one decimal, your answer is 1.5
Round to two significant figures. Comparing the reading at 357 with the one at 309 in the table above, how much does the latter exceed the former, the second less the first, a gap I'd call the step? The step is 29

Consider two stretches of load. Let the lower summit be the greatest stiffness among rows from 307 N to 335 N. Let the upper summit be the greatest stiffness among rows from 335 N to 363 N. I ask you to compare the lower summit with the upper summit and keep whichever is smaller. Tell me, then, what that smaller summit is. 70.6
